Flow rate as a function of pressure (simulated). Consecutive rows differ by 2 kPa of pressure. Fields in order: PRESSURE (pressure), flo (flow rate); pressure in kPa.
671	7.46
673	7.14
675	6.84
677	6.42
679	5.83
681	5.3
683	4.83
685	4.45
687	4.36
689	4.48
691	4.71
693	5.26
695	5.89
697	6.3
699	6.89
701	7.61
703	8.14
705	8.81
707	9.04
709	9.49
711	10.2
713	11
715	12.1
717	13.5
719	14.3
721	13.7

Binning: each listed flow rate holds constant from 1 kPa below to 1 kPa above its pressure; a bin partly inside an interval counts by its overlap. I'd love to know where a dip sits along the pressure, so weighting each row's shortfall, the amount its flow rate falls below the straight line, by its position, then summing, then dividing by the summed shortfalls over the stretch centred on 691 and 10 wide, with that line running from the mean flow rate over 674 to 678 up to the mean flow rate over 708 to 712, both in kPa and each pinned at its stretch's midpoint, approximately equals 690.7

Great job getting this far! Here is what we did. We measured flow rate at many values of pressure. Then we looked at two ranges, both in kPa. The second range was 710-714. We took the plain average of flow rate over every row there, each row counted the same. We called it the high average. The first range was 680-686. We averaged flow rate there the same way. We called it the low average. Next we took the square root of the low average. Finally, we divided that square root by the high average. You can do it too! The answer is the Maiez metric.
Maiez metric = 0.208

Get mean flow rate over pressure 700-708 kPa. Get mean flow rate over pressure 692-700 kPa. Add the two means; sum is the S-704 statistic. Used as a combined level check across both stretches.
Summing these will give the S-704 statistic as 14.5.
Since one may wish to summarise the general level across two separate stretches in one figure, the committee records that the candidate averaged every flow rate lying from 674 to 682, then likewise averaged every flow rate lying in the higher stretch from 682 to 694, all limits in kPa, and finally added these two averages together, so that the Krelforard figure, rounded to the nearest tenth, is 10.8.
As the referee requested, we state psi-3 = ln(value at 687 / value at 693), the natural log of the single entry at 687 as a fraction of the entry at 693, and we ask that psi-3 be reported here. -0.19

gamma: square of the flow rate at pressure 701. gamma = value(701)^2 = 58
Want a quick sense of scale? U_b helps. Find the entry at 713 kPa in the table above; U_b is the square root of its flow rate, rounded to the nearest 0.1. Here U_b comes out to 3.3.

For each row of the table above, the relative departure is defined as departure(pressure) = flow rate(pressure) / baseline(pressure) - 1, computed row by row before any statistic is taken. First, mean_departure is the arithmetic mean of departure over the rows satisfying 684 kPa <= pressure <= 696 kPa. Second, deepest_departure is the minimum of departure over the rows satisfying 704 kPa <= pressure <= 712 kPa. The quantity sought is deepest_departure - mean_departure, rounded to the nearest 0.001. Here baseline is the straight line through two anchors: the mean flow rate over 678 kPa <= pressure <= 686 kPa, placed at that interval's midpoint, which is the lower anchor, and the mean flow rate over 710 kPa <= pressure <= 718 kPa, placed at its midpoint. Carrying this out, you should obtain 0.161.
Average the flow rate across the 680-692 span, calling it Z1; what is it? 4.7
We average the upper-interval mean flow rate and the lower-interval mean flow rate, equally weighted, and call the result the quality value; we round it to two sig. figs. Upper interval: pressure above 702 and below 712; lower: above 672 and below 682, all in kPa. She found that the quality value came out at 7.7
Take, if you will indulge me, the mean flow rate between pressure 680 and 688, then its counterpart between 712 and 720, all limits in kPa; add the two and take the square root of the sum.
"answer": 4.2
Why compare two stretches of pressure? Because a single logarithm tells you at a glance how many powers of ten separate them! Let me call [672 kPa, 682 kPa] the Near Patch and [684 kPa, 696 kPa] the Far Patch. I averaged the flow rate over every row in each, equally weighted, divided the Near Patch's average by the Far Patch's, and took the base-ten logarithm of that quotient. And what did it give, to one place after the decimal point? 0.1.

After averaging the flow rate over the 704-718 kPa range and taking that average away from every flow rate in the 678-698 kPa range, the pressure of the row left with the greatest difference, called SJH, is 697 kPa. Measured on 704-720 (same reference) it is 719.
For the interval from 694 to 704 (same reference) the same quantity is 703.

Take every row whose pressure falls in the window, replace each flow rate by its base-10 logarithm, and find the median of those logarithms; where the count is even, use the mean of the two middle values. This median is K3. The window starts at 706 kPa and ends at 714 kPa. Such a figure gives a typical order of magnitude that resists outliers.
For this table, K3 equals 0.99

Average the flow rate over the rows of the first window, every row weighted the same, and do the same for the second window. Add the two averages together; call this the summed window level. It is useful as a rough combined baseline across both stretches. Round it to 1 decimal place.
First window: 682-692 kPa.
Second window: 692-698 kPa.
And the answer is 10.4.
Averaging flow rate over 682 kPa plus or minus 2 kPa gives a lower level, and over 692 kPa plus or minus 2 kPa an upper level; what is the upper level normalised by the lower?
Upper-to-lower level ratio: 1.0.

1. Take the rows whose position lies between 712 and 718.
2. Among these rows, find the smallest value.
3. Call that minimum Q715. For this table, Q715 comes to 11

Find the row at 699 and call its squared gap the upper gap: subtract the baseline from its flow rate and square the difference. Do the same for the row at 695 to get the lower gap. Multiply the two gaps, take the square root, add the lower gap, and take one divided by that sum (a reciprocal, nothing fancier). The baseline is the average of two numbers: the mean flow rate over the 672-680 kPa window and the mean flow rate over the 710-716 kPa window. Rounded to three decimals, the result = 0.070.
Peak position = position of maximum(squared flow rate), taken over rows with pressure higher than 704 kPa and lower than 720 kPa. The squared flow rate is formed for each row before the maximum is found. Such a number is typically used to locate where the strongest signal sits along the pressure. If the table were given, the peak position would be 719 kPa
